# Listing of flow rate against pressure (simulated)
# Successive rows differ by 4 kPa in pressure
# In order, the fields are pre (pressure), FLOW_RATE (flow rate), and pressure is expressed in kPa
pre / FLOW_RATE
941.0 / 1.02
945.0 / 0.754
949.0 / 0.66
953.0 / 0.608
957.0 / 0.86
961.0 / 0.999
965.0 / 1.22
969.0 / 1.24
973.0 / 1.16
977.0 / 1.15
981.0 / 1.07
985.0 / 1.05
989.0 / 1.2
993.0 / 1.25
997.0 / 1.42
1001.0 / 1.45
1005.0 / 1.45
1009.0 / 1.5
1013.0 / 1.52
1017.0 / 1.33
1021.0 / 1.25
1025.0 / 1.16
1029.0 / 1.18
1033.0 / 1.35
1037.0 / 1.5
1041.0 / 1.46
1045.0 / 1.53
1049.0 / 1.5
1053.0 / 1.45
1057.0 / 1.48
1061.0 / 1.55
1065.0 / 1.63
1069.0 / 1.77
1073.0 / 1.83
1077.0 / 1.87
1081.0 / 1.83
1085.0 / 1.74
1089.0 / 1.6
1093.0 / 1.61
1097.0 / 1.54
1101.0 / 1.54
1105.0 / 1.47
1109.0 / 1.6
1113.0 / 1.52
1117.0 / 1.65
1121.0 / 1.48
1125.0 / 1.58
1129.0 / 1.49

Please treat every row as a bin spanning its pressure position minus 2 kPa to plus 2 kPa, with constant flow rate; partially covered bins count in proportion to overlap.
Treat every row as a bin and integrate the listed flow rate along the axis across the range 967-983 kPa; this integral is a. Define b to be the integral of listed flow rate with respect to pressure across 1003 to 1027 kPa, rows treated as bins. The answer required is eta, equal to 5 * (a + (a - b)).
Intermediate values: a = 18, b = 33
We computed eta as 21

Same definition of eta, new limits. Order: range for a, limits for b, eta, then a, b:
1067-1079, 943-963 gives 141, 22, 16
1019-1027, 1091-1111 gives -59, 10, 31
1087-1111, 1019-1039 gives 246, 37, 26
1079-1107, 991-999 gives 400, 45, 11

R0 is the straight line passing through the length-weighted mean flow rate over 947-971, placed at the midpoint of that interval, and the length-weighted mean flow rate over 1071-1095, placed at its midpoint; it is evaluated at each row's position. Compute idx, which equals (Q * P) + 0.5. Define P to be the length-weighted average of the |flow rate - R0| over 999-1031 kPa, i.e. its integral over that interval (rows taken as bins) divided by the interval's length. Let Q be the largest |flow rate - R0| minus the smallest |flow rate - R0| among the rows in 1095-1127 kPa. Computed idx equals 0.540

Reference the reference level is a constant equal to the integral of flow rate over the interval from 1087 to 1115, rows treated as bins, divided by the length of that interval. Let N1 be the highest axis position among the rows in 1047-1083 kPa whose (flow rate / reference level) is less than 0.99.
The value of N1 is 1057.0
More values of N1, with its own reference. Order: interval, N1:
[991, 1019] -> 1017.0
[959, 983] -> 981.0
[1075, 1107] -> 1105.0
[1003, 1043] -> 1041.0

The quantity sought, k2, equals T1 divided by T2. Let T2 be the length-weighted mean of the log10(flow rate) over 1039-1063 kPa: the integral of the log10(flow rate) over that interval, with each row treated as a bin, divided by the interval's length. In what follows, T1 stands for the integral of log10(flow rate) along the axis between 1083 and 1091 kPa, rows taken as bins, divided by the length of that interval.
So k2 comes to 1.27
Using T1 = 0.22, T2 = 0.175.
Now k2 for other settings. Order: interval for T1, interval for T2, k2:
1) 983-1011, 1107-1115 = 0.63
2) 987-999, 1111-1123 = 0.58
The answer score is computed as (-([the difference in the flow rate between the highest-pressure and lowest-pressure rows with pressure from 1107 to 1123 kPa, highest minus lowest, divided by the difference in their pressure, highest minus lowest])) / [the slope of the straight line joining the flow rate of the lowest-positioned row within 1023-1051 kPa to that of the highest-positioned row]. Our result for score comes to 0.7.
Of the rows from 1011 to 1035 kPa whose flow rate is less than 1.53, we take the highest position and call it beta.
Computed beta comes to 1033.0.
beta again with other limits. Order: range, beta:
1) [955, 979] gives 977.0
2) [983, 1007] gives 1005.0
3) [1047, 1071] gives 1057.0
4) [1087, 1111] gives 1105.0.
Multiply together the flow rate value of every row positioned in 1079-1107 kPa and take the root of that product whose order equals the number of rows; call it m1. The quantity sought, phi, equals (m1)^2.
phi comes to 2.6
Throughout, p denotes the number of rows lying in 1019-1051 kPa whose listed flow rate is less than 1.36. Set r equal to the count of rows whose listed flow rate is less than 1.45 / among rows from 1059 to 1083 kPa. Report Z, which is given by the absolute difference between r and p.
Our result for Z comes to 4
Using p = 4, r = 0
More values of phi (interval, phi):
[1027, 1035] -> 1.6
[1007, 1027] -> 1.8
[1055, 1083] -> 2.9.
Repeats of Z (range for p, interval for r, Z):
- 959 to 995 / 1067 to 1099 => 9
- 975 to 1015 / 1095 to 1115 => 5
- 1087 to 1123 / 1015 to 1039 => 5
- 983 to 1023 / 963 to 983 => 0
